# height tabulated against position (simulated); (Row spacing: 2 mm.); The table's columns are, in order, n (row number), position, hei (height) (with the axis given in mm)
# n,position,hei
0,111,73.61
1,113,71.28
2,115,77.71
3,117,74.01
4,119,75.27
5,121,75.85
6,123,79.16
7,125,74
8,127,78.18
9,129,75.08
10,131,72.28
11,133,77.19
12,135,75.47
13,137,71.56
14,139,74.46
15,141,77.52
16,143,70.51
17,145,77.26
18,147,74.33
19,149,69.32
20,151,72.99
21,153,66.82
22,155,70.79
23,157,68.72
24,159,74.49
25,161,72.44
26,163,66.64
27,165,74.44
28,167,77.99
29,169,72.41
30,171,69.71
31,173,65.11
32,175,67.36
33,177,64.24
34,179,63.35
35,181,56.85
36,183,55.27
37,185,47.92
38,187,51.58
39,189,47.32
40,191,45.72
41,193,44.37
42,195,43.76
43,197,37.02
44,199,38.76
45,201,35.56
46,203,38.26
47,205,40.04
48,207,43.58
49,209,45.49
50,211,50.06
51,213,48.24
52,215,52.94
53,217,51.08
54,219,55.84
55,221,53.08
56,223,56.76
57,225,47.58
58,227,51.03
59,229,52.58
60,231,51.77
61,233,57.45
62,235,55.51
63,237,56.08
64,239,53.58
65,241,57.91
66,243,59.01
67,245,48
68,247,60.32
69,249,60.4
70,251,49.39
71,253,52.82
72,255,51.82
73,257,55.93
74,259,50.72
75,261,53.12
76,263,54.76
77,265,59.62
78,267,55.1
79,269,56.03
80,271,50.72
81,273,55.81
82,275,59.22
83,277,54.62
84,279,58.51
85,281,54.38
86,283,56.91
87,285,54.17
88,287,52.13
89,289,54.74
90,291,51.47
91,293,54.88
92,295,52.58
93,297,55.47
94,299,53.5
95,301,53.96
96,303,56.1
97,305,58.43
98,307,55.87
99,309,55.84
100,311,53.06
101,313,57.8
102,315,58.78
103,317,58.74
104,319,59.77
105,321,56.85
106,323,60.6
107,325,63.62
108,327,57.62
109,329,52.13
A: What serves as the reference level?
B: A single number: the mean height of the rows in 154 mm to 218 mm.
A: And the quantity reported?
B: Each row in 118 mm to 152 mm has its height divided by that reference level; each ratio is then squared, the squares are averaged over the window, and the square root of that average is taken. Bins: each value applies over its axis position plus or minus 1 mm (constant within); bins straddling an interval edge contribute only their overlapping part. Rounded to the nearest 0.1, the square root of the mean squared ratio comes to 1.3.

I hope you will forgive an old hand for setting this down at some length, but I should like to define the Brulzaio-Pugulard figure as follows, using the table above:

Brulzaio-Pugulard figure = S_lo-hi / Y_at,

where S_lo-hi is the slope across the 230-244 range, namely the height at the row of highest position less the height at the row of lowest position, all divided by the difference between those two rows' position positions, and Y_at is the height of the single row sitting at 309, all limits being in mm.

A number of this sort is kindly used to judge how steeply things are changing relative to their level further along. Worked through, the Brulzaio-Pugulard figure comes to 0.011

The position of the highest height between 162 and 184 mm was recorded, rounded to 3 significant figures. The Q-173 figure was 167 mm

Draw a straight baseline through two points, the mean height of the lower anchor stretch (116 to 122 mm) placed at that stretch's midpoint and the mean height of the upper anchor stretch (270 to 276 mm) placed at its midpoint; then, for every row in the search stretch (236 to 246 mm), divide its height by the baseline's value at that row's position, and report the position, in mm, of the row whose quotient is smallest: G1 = 245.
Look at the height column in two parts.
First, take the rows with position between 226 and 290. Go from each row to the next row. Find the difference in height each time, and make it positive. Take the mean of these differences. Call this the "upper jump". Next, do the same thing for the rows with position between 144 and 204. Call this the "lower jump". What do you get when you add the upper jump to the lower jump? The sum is 7.6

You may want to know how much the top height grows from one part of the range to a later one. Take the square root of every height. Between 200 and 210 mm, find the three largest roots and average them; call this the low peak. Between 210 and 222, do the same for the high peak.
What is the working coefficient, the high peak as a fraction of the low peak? 1.12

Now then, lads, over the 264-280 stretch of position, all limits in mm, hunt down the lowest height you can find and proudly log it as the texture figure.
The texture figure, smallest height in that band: 50.72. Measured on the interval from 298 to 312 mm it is 53.06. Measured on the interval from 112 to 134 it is 71.28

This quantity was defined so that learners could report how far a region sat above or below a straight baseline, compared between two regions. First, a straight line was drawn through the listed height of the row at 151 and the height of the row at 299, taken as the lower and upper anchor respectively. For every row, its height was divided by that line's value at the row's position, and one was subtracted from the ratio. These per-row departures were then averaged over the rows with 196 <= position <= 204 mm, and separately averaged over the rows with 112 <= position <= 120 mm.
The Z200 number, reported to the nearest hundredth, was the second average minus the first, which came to 0.40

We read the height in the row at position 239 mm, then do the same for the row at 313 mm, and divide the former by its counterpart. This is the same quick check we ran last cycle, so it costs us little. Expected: 0.93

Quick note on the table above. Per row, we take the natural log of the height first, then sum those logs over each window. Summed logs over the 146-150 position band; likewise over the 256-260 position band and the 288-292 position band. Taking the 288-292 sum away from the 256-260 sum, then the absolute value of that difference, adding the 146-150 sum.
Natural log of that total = 2.15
